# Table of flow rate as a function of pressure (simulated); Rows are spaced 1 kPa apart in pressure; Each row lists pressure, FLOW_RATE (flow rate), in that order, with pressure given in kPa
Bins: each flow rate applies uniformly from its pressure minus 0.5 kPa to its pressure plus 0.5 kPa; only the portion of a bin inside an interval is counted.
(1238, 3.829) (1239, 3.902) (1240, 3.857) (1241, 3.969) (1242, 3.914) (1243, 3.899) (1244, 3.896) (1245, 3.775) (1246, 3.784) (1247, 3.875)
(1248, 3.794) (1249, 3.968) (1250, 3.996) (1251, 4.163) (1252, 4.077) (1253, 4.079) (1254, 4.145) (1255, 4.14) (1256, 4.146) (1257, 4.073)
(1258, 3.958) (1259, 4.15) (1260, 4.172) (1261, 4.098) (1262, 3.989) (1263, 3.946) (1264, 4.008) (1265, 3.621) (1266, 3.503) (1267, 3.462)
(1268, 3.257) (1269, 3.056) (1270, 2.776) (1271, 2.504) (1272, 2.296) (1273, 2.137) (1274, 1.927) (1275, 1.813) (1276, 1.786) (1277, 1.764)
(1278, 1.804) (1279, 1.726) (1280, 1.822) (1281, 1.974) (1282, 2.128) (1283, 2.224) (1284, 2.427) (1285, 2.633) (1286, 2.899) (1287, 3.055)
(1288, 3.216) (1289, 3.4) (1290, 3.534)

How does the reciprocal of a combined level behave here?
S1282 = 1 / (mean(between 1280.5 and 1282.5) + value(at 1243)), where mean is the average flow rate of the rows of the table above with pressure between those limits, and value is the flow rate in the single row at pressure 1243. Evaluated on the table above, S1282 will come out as 0.168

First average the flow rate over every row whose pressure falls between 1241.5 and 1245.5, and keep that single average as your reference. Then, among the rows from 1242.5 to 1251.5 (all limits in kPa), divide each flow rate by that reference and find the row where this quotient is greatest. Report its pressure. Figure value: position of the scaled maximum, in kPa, 1251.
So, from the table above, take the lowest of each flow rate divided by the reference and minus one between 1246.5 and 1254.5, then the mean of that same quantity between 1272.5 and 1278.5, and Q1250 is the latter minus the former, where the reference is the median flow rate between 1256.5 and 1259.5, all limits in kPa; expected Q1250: -0.47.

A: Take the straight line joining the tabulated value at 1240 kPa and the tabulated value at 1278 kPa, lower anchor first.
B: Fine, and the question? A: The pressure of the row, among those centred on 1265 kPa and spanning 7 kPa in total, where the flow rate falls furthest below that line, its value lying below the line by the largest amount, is 1268 kPa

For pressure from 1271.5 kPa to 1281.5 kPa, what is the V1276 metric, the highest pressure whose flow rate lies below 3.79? 1281 kPa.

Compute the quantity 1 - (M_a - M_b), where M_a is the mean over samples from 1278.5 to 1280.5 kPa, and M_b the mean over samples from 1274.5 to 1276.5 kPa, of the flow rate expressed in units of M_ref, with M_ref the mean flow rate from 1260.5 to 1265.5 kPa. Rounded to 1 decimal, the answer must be 1.0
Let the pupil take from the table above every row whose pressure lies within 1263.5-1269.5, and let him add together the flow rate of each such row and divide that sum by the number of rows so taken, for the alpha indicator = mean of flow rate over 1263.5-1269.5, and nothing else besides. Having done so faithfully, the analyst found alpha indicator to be 3.48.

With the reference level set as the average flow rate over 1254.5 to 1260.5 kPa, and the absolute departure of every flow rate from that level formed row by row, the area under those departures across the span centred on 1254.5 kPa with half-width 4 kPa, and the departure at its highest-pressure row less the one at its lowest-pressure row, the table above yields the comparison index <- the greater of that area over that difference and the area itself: 4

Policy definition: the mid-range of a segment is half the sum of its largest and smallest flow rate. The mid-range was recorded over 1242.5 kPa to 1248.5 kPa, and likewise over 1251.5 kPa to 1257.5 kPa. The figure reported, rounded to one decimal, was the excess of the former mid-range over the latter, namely -0.3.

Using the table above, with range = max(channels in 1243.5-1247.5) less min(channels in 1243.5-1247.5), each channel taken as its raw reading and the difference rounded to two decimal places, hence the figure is 0.12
